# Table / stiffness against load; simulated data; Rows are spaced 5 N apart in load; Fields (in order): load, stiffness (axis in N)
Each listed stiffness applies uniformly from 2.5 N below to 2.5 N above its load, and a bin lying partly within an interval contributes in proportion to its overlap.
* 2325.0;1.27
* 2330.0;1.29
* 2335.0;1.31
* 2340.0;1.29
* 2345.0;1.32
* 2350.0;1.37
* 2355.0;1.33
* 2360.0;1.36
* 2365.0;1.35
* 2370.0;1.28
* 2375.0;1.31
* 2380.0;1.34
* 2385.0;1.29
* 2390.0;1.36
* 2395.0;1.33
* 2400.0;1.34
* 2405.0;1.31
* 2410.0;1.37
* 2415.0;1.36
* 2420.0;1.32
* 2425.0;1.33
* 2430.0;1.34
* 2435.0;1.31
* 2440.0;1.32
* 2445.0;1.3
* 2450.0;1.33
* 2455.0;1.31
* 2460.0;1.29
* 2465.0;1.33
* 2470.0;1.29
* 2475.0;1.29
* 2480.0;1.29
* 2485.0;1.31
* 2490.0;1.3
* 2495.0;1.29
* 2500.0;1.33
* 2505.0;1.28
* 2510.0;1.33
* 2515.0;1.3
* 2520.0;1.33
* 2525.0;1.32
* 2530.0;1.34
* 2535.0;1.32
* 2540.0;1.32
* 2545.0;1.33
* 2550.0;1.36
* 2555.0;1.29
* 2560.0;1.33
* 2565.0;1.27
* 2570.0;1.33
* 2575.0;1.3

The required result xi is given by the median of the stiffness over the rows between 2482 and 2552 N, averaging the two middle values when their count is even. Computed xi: 1.32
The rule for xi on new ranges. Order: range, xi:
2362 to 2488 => 1.32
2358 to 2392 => 1.34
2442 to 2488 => 1.30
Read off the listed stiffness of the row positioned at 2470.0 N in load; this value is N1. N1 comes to 1.29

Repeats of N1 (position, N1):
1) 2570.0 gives 1.33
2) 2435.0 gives 1.31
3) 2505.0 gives 1.28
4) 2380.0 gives 1.34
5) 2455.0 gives 1.31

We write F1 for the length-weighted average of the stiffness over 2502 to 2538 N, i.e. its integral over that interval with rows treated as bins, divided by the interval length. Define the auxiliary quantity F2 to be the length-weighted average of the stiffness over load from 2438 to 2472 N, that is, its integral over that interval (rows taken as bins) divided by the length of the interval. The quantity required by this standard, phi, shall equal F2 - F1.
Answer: -0.007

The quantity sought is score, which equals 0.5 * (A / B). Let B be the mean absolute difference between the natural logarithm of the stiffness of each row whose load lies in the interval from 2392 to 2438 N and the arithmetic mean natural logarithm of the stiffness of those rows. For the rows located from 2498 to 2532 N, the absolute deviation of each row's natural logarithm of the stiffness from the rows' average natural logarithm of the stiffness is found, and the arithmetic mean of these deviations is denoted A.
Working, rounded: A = 0.012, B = 0.0120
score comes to 0.52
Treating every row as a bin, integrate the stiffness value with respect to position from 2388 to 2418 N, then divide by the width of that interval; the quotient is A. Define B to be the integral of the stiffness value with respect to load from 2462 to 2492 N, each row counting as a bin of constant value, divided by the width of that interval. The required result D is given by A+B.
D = 2.65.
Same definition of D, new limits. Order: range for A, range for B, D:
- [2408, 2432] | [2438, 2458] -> 2.66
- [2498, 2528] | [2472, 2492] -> 2.61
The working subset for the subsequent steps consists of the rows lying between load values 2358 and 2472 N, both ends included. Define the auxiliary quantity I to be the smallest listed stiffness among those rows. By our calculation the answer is 1.28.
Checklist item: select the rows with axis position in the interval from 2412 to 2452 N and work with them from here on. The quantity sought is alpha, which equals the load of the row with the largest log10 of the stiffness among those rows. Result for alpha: 2415.0 N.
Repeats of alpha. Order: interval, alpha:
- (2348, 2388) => 2350.0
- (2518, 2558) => 2550.0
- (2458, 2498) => 2465.0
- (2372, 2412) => 2410.0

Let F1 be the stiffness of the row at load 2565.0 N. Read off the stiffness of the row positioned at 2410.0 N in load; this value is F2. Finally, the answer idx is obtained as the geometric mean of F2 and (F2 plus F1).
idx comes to 1.90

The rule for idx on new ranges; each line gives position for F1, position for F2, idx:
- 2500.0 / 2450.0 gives 1.88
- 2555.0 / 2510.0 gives 1.87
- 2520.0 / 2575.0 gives 1.85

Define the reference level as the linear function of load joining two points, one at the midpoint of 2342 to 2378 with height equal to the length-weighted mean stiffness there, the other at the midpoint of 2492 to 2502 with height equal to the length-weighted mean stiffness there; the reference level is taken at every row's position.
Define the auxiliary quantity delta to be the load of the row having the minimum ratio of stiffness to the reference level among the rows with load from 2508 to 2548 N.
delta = 2515.0 N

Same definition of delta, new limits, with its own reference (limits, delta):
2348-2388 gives 2370.0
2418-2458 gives 2445.0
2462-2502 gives 2470.0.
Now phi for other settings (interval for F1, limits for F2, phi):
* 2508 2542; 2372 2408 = 0.003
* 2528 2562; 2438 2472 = -0.017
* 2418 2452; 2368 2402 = 0.000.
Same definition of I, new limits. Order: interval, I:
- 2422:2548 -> 1.28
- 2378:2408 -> 1.29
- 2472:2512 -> 1.28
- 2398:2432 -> 1.31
